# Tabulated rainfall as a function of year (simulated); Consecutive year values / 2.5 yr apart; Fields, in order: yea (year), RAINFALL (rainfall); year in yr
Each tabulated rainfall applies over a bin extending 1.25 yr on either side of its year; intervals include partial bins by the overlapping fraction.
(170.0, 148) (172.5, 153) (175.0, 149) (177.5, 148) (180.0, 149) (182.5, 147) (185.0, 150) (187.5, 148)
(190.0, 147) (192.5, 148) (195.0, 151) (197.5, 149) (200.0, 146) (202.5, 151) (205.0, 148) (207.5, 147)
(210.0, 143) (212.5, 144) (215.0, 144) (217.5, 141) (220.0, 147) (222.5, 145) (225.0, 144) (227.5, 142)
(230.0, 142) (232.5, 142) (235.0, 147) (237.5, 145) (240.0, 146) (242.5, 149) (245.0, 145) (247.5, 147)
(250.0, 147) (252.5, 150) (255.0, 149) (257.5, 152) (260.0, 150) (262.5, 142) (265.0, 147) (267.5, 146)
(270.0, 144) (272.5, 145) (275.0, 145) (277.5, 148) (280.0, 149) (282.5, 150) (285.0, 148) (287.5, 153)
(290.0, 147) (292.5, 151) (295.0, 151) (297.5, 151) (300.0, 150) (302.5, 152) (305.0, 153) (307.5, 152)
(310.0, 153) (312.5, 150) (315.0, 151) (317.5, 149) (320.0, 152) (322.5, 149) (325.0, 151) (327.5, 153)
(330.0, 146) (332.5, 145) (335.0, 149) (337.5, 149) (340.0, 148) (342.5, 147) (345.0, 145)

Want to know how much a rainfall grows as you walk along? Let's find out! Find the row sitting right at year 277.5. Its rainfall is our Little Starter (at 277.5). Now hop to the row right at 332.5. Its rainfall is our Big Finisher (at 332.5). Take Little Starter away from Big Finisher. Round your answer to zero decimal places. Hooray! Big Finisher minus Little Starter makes -3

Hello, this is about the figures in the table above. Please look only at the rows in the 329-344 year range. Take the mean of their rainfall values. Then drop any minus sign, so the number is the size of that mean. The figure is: 147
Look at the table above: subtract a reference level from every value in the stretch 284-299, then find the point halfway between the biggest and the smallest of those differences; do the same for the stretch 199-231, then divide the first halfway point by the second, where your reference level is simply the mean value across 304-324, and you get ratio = 0.2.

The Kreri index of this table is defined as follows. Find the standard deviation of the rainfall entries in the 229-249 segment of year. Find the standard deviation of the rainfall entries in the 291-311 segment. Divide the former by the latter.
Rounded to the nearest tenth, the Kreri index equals 2.3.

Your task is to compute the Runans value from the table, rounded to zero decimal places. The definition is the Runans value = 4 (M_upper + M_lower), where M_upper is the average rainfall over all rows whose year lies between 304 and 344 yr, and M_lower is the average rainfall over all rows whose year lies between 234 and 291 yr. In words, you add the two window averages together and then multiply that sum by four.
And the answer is 1189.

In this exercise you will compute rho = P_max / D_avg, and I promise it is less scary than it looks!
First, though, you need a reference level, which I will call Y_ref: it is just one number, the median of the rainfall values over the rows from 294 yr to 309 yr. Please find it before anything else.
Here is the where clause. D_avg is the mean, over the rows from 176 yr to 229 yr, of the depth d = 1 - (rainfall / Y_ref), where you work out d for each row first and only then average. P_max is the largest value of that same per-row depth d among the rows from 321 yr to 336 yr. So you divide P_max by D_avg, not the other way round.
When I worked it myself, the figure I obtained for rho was 1.3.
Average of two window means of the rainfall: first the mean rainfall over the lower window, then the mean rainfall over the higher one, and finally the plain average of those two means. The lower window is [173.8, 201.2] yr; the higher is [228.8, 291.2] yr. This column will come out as 148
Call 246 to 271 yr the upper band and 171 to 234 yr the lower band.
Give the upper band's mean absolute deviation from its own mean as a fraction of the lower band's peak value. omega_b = 0.015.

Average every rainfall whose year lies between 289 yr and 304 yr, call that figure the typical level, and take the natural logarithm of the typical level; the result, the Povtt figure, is 5.01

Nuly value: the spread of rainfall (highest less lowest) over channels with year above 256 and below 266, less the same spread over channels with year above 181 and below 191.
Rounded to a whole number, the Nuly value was 7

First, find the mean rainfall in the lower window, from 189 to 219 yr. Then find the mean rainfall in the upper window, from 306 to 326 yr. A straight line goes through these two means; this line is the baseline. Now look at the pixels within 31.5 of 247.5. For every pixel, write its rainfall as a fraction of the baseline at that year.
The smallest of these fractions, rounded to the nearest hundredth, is 0.95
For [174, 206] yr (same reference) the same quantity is 1.00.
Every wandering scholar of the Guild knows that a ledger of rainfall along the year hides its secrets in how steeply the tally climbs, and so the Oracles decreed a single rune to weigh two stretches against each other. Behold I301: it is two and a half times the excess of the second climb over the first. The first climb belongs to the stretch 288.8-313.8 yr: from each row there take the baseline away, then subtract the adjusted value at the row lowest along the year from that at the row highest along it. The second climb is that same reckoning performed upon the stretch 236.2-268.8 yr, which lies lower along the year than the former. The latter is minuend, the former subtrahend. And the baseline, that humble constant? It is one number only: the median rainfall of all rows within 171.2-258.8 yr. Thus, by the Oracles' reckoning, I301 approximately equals -5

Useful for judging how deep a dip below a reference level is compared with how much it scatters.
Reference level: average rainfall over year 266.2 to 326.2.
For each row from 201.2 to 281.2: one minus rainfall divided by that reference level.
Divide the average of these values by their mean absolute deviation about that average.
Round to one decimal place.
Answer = 1.5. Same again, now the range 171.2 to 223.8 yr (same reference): 1.0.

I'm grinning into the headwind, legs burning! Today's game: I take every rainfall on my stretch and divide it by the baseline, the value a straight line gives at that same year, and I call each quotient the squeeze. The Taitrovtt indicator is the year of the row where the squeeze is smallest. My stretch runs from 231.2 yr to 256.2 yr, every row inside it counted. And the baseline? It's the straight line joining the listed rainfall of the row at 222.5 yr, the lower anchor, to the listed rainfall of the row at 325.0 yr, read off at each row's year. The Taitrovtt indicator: 232.5 yr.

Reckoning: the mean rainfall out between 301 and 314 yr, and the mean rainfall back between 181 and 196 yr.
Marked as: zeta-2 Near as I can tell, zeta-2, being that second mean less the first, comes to -3.5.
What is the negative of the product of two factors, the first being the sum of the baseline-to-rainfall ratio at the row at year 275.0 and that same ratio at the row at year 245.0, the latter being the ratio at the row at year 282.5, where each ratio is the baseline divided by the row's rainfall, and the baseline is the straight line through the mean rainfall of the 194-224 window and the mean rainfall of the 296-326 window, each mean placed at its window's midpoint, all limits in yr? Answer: -2.05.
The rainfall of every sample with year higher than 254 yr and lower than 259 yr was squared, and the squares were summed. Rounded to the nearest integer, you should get 45305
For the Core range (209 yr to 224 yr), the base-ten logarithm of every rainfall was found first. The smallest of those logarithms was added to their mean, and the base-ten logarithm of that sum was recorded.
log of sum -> 0.634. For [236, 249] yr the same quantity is 0.636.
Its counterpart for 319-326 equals 0.639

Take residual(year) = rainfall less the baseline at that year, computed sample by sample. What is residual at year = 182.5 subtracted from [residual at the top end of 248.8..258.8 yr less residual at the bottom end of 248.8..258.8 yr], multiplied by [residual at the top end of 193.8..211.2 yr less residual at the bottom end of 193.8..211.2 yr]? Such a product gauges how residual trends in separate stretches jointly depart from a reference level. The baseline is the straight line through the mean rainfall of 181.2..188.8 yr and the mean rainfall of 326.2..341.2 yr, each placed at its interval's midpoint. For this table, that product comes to -51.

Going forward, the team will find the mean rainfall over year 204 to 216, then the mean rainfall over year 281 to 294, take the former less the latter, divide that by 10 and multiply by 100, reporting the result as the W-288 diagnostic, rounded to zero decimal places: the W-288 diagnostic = -46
